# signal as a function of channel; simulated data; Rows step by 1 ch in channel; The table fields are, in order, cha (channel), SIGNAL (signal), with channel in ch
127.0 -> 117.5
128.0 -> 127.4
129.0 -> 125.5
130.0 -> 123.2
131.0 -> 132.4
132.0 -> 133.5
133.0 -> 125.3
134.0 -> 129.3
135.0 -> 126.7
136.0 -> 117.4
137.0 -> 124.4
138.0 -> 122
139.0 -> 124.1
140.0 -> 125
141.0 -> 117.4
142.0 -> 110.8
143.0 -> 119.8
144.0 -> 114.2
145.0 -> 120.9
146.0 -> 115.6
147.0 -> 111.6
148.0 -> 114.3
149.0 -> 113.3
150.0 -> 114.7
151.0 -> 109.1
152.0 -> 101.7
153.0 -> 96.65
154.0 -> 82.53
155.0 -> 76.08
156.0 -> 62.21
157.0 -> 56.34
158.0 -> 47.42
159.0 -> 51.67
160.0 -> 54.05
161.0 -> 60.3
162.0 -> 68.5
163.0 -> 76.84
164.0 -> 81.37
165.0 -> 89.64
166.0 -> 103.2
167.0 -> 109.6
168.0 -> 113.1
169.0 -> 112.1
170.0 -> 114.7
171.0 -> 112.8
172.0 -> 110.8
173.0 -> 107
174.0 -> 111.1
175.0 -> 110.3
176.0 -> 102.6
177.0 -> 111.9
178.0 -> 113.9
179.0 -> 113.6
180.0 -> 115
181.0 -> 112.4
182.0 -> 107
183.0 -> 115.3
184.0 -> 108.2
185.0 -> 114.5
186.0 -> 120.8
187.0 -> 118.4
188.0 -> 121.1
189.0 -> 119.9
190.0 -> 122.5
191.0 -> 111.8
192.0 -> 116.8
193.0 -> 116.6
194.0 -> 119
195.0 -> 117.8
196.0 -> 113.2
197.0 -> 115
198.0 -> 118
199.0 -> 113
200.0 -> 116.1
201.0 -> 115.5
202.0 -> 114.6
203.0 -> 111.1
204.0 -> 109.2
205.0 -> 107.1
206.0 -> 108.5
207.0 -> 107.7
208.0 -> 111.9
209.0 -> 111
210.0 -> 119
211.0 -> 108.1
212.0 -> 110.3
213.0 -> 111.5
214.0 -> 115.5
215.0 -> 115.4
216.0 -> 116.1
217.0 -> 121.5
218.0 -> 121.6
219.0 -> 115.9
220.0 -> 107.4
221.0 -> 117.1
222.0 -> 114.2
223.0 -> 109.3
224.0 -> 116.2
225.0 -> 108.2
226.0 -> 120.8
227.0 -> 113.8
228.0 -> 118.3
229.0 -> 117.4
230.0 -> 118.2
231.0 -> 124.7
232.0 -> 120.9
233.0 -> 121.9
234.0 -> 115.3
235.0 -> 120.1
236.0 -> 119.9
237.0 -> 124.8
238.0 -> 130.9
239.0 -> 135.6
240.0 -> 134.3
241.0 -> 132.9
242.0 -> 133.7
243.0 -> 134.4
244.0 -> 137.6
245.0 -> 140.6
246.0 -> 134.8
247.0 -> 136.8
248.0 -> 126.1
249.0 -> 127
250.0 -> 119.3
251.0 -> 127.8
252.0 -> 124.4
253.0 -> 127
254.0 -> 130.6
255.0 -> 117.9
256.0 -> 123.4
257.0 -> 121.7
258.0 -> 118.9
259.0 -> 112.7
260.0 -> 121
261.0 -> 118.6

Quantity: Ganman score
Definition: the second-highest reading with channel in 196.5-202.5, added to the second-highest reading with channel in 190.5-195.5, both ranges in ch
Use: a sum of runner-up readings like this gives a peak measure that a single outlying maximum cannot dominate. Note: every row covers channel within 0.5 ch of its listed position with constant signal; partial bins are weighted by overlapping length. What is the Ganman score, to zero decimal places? 234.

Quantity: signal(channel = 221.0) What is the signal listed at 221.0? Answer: 117.1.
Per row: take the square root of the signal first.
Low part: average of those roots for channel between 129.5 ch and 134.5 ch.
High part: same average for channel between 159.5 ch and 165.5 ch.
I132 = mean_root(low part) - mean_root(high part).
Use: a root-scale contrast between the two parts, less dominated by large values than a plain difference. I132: 2.9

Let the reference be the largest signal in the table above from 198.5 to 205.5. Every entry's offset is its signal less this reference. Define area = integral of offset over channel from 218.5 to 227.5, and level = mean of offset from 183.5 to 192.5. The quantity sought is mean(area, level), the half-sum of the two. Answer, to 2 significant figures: -10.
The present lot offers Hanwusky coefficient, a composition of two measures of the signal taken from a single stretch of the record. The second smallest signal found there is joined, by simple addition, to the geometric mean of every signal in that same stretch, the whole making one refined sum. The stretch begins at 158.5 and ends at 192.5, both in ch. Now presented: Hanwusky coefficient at 156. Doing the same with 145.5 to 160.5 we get 135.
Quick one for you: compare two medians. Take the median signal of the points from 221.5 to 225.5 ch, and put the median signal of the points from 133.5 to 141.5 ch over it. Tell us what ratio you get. 1.1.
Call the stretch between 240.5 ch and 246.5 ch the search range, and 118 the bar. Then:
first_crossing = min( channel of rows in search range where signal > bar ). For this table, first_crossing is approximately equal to 241.0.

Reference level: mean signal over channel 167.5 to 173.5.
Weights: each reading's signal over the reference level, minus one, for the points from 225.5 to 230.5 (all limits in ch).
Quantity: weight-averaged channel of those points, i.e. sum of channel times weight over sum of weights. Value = 227.9 ch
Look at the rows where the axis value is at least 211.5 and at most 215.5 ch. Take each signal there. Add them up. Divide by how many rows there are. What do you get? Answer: 113.2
